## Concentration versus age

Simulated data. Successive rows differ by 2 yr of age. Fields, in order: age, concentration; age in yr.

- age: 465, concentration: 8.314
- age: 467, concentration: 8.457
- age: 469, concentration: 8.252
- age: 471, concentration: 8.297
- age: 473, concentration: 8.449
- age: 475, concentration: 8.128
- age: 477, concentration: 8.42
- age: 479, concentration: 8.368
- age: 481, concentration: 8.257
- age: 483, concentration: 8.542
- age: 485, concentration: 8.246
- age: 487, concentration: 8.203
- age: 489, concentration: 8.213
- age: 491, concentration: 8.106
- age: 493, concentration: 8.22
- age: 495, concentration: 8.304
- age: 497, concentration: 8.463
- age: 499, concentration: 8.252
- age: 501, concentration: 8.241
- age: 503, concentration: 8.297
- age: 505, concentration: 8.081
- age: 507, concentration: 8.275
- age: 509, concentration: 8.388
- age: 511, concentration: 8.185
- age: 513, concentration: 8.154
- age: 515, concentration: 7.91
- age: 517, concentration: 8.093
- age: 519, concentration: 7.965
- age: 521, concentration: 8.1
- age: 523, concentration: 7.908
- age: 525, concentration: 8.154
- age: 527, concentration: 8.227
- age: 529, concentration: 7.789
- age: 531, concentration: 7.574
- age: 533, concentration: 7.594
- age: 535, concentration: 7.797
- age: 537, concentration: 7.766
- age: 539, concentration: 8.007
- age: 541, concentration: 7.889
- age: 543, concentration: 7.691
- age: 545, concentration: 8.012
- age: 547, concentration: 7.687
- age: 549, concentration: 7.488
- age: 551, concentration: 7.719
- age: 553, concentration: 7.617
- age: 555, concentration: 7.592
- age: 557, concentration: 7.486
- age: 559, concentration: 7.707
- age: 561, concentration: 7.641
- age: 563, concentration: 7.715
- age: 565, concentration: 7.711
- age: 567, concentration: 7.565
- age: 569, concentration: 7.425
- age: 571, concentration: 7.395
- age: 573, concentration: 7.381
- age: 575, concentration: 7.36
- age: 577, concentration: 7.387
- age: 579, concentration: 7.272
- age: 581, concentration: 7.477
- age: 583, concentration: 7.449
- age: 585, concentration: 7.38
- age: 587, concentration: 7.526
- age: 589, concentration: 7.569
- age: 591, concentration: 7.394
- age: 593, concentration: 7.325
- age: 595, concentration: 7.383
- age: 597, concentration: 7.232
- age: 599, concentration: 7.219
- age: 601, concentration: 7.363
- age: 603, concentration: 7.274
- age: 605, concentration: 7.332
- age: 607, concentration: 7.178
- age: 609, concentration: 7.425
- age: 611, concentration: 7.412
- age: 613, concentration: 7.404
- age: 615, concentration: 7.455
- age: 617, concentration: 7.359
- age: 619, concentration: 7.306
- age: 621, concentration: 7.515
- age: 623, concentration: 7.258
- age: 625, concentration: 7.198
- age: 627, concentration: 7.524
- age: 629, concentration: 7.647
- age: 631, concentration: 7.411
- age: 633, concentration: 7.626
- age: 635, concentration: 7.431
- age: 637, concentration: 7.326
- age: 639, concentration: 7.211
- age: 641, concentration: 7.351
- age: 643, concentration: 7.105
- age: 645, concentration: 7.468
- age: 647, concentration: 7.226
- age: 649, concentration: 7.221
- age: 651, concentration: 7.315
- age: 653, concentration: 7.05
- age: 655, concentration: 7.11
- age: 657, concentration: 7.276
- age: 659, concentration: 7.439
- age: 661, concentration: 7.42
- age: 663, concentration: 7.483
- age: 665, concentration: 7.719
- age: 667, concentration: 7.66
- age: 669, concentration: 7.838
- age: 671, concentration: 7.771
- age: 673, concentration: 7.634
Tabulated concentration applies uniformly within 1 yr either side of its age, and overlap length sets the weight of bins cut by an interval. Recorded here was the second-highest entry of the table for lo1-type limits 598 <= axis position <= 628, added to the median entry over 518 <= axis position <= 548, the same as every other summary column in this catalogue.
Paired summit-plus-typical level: 15.4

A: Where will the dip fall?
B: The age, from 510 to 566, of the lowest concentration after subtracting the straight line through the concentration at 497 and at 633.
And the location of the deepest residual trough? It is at 531 yr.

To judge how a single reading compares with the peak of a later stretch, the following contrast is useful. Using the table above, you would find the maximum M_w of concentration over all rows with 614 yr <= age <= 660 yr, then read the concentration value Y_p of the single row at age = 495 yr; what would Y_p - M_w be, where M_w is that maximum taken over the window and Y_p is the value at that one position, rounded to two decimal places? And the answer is 0.66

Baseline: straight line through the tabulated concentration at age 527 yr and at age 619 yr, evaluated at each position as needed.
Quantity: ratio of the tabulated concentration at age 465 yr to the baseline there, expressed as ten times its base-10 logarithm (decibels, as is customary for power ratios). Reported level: -0.27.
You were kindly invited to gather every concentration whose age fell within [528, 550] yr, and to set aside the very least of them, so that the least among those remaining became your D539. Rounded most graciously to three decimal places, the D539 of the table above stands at 7.574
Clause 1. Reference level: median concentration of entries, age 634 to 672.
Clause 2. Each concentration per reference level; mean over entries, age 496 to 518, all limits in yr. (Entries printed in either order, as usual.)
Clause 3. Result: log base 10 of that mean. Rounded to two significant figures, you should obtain 0.048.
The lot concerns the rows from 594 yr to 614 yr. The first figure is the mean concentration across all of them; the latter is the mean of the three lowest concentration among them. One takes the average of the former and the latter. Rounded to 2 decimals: 7.27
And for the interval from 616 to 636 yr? 7.34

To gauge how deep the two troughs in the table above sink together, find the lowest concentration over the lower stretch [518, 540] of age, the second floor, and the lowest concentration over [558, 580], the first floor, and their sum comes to 14.8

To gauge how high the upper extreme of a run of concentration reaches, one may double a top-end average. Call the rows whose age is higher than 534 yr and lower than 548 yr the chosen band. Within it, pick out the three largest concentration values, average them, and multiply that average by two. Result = 15.94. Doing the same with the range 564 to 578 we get 15.13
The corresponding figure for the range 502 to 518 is 16.64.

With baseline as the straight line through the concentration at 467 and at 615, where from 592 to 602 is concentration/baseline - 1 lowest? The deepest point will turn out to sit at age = 599 yr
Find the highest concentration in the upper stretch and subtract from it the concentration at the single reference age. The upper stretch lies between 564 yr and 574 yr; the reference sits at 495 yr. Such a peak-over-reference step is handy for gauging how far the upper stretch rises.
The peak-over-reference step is -0.6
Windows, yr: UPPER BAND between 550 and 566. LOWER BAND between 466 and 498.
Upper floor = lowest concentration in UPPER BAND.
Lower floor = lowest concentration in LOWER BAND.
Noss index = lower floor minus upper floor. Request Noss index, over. 0.6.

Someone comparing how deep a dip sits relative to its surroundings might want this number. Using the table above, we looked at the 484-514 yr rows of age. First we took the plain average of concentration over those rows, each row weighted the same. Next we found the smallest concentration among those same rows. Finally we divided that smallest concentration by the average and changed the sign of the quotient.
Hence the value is -0.980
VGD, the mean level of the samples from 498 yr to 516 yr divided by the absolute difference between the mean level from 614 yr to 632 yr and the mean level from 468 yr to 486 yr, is 8.9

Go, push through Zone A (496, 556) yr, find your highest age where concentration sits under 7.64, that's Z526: 555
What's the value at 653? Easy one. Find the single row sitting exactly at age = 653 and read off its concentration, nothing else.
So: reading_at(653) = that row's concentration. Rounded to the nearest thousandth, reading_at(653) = 7.050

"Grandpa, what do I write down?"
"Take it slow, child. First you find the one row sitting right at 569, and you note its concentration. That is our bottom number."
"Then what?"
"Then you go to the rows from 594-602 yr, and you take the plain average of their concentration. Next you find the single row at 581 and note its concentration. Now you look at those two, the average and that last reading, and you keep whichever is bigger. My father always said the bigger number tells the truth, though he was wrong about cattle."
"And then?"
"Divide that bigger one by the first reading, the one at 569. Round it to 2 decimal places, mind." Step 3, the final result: 1.01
